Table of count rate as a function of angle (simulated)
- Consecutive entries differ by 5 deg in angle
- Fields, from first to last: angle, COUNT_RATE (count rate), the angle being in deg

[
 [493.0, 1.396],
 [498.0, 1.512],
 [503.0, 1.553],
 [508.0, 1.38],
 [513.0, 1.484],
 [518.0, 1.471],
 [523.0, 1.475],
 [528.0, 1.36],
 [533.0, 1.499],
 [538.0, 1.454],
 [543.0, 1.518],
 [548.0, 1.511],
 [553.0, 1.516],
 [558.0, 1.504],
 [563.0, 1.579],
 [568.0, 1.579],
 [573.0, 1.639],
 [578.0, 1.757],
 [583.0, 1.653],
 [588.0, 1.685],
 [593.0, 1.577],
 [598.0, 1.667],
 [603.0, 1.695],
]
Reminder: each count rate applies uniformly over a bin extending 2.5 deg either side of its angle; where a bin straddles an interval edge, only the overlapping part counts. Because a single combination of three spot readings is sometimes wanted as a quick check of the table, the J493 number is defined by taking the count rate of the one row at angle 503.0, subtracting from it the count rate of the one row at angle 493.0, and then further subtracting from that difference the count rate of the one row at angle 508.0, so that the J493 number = -1.22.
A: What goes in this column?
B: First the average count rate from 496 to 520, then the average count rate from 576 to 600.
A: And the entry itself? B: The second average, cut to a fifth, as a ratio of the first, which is 0.225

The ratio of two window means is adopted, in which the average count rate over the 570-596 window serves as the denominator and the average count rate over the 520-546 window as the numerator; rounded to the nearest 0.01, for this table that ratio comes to 0.88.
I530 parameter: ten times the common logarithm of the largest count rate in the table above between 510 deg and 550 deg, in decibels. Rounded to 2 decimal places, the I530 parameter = 1.81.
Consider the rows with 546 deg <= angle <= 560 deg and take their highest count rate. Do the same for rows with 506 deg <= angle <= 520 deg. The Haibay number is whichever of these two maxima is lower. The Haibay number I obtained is 1.48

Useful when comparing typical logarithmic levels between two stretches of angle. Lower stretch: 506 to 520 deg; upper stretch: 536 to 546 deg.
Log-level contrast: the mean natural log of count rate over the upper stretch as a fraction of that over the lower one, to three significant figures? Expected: 1.08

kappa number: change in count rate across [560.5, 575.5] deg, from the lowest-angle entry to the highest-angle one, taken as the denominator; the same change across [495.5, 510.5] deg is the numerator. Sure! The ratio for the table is -2.2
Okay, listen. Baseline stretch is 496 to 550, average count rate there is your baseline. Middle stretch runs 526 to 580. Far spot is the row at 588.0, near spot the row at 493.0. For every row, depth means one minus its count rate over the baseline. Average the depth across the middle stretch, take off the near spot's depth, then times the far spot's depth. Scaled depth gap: 0.014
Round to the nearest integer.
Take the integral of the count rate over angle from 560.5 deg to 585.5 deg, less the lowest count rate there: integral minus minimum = 39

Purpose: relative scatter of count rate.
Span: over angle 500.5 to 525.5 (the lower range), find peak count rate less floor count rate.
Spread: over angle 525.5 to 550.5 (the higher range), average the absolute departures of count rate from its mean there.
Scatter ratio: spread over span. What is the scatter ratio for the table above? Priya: 0.28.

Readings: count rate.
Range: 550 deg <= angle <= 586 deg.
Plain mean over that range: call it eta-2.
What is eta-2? 1.60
